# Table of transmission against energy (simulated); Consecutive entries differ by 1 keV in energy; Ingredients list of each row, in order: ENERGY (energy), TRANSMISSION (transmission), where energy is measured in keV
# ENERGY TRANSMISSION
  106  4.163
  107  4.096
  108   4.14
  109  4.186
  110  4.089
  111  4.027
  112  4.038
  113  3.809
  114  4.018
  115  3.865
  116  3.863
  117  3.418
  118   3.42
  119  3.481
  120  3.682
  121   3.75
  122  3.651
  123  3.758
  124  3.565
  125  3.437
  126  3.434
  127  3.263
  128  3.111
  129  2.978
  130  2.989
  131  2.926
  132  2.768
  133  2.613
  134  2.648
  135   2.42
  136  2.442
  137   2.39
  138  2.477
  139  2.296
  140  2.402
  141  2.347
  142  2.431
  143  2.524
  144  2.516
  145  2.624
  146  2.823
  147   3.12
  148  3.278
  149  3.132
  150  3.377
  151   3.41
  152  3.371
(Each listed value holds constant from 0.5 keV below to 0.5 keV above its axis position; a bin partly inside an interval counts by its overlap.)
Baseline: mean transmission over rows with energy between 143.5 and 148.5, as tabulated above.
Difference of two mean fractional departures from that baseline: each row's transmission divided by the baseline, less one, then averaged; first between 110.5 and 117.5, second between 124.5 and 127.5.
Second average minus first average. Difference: -0.17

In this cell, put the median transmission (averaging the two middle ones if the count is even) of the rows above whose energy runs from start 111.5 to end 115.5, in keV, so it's 3.94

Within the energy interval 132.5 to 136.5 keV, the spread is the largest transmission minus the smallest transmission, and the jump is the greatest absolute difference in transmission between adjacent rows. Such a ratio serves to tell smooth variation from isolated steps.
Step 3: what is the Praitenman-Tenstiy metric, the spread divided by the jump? 1.0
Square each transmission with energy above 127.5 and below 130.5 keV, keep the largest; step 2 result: 9.7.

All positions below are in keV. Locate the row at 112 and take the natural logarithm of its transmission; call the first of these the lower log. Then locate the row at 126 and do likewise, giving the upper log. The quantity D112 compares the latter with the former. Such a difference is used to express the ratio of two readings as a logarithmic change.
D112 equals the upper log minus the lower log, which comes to -0.16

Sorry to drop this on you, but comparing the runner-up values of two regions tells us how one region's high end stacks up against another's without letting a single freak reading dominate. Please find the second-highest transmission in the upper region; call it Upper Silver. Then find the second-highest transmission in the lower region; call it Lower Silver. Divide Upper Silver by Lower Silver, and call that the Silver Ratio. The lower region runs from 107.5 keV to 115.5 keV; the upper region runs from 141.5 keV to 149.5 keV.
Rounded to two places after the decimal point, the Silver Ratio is 0.76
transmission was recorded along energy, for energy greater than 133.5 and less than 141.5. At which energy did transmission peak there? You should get 134 keV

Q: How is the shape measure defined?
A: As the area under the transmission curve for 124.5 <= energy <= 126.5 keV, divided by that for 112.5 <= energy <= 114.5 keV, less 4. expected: -3.1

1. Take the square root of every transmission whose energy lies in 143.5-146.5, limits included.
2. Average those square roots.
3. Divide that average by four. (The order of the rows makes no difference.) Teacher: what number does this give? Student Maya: 0.41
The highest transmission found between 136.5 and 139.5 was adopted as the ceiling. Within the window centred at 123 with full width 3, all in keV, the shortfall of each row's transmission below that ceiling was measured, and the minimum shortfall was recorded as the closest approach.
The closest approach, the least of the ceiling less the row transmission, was -1.28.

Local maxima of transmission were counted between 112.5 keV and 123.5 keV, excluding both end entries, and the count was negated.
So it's -2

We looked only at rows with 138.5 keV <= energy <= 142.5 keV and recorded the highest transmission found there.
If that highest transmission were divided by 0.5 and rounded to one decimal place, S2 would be 4.9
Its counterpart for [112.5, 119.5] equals 8.0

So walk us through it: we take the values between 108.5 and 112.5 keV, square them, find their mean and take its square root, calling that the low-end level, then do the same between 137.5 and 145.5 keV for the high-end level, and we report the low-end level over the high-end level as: 1.7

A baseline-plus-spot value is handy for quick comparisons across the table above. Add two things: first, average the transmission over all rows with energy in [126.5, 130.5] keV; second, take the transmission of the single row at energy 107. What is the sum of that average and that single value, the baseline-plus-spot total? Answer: 7.2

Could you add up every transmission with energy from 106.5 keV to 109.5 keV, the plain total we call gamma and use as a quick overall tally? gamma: 12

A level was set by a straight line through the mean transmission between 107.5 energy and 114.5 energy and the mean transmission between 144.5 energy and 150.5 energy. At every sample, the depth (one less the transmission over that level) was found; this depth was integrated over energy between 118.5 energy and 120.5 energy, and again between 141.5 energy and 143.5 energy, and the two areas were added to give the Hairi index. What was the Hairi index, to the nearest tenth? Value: 0.6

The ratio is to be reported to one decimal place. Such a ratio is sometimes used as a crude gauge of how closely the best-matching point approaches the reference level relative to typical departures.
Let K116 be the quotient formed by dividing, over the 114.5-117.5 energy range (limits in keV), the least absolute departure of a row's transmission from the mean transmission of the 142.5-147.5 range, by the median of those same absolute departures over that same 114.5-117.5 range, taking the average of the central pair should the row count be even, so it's 0.6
